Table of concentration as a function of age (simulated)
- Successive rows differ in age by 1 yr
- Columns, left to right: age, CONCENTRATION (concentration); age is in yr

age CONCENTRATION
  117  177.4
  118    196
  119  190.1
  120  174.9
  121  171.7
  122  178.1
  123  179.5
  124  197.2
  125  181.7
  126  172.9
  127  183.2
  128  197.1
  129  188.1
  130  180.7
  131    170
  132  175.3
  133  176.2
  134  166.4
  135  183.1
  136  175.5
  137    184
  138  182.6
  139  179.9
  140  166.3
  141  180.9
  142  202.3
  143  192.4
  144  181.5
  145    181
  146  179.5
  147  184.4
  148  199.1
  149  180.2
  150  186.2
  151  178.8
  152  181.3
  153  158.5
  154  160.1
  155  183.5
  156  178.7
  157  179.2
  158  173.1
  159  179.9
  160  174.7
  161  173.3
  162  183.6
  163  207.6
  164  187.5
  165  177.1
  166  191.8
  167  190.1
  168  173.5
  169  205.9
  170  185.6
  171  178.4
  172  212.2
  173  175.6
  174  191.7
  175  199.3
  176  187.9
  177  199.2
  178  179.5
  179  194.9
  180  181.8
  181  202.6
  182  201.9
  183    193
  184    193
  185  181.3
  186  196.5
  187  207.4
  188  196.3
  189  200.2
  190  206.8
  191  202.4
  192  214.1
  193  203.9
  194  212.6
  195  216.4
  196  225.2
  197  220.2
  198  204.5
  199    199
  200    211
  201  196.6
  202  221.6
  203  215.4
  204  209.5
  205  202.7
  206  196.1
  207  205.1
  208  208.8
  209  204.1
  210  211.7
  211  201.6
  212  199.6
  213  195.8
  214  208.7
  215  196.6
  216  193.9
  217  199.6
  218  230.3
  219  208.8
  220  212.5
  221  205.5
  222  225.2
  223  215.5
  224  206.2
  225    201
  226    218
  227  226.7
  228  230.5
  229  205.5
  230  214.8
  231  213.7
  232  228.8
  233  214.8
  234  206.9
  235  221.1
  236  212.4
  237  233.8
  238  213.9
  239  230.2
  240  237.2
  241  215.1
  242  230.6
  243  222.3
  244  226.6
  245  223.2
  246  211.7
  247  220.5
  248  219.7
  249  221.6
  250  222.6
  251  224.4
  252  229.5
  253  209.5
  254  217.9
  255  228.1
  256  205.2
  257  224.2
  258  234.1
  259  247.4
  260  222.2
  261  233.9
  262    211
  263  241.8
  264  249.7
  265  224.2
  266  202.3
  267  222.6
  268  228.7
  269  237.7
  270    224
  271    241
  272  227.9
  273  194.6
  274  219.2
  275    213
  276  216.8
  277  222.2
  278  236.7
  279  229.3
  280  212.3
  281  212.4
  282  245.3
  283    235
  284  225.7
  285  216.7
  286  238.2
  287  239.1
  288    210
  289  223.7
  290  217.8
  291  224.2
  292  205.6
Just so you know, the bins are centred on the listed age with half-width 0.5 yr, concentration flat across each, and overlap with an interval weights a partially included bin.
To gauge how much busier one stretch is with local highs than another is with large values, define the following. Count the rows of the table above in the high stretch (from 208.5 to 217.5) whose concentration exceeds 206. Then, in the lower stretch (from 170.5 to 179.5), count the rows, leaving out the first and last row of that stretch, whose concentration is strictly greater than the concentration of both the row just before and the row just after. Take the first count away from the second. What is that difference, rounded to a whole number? 1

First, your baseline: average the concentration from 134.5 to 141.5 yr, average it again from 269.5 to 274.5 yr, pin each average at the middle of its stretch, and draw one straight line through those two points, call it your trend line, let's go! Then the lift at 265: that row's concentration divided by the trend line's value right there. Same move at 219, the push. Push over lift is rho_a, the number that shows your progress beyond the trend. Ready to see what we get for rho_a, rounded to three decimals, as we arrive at 0.998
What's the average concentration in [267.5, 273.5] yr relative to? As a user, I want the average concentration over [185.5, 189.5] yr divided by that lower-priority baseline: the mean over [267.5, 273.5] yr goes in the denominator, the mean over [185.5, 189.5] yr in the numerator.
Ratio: 0.887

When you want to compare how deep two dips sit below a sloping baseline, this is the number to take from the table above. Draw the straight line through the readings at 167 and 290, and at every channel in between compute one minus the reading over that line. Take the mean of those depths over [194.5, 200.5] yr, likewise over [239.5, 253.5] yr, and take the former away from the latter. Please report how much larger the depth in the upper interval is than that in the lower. 0.0104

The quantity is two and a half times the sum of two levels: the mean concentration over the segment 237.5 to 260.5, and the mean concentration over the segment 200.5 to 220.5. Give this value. 1073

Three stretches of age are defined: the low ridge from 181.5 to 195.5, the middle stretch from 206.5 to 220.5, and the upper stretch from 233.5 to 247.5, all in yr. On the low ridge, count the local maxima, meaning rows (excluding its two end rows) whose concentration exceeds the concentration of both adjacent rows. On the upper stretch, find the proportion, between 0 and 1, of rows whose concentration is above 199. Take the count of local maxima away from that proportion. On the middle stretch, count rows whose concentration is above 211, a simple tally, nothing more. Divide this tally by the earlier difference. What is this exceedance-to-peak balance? -1.5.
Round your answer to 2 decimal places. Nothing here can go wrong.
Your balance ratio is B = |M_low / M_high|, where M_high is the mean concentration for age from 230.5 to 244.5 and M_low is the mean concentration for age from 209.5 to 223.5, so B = 0.93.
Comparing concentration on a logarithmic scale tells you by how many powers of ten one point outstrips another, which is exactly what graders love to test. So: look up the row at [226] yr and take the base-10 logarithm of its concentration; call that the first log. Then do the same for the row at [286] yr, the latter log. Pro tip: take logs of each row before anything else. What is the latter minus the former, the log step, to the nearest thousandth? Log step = 0.038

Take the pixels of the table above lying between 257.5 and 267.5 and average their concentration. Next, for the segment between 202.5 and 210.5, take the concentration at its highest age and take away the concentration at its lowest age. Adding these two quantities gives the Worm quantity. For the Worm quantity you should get 225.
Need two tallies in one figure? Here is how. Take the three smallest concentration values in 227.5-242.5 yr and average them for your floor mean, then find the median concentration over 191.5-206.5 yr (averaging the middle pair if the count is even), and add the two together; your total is 419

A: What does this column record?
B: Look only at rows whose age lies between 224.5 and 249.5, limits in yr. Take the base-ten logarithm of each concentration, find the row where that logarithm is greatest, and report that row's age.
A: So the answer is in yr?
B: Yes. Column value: 240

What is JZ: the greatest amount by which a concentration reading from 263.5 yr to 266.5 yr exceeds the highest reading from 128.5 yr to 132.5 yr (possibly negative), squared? 3795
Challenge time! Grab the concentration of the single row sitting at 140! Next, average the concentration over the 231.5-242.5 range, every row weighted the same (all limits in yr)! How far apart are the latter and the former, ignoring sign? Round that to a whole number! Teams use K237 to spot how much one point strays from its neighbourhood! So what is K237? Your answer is 56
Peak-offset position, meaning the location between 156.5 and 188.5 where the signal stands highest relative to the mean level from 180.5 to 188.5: 172 yr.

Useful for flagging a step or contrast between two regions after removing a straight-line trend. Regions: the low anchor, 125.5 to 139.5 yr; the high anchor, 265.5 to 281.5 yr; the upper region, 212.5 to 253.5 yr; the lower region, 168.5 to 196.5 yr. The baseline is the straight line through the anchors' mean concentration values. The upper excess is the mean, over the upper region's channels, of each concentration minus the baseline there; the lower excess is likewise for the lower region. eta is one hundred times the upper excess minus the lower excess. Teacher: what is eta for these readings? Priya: 374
